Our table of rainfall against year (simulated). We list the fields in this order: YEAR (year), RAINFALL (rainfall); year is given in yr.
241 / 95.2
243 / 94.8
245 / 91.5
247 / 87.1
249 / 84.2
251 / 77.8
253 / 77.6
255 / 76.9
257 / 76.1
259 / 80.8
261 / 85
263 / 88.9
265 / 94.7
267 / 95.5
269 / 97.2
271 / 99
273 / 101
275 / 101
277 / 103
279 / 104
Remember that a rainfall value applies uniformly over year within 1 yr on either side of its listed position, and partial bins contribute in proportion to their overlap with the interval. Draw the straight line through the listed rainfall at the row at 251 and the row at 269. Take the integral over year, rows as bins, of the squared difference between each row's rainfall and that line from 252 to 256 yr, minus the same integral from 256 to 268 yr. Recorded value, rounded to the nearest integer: -170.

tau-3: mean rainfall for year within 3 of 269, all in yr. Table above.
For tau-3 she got 97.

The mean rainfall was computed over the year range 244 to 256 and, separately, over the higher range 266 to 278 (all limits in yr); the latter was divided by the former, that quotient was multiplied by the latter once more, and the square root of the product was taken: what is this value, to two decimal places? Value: 10.95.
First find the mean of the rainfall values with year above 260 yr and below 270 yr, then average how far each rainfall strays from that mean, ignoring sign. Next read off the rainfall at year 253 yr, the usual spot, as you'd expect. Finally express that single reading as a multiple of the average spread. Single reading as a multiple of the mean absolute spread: 18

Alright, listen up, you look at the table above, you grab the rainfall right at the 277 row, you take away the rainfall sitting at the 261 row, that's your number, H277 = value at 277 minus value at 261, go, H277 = 18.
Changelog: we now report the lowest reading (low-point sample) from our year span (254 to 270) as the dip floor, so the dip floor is 76.1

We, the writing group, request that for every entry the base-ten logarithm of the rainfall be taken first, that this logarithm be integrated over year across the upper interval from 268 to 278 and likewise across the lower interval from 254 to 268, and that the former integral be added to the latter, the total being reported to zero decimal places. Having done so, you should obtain 47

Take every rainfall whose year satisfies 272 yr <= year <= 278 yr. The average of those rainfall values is 102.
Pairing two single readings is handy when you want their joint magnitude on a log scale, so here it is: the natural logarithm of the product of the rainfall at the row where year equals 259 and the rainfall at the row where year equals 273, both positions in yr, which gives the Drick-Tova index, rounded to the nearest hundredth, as 9.01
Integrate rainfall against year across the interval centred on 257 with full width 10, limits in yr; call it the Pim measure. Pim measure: 793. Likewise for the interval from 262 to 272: 951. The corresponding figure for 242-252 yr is 871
